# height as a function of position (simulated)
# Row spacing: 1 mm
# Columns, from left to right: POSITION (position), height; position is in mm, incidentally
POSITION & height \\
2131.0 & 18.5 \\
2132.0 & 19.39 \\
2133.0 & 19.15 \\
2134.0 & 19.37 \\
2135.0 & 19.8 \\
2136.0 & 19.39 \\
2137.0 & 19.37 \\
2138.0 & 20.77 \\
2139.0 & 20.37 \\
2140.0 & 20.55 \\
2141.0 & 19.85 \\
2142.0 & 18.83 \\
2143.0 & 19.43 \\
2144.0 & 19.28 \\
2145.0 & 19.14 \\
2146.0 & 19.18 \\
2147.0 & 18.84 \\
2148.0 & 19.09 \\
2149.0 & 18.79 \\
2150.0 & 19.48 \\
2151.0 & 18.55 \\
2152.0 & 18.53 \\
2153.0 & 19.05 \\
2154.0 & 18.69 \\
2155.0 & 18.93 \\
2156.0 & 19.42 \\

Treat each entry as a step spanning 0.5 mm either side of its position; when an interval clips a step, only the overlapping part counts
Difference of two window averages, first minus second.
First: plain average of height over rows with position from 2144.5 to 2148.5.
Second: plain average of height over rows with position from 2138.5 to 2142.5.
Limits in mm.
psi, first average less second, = -0.8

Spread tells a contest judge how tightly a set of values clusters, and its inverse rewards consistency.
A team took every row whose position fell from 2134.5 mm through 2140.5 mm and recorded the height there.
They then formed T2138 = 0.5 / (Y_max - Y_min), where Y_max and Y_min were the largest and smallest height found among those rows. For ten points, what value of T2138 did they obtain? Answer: 0.36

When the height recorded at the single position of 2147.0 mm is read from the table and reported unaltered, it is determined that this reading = 18.84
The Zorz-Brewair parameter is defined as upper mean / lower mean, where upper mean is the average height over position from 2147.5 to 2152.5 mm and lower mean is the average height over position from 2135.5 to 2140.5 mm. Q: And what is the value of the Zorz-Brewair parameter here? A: 0.940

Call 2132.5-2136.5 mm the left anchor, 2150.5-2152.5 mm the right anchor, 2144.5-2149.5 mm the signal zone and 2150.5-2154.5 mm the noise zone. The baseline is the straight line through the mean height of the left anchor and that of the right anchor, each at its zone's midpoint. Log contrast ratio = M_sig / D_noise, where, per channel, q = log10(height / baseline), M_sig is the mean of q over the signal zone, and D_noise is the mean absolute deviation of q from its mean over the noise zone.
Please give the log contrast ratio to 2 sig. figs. 1.1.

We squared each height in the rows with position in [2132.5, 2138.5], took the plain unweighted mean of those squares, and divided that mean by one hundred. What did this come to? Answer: 3.86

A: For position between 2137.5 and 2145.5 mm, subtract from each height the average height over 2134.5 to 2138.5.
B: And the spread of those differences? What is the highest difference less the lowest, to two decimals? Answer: 1.94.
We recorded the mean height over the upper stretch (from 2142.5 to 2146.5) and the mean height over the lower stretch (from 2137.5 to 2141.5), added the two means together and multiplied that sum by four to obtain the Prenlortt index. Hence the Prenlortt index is 159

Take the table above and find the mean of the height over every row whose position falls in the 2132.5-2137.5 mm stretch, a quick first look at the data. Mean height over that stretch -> 19.42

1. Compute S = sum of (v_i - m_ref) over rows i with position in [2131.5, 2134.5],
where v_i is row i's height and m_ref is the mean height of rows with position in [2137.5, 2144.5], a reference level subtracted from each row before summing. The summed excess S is -1.7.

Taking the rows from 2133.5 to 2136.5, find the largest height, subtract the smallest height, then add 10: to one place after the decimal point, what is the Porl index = 10.4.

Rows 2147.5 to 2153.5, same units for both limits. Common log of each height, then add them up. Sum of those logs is 7.66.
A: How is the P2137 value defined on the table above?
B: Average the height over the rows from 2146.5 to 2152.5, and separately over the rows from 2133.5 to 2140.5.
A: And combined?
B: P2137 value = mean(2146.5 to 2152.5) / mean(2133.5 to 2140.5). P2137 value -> 0.95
